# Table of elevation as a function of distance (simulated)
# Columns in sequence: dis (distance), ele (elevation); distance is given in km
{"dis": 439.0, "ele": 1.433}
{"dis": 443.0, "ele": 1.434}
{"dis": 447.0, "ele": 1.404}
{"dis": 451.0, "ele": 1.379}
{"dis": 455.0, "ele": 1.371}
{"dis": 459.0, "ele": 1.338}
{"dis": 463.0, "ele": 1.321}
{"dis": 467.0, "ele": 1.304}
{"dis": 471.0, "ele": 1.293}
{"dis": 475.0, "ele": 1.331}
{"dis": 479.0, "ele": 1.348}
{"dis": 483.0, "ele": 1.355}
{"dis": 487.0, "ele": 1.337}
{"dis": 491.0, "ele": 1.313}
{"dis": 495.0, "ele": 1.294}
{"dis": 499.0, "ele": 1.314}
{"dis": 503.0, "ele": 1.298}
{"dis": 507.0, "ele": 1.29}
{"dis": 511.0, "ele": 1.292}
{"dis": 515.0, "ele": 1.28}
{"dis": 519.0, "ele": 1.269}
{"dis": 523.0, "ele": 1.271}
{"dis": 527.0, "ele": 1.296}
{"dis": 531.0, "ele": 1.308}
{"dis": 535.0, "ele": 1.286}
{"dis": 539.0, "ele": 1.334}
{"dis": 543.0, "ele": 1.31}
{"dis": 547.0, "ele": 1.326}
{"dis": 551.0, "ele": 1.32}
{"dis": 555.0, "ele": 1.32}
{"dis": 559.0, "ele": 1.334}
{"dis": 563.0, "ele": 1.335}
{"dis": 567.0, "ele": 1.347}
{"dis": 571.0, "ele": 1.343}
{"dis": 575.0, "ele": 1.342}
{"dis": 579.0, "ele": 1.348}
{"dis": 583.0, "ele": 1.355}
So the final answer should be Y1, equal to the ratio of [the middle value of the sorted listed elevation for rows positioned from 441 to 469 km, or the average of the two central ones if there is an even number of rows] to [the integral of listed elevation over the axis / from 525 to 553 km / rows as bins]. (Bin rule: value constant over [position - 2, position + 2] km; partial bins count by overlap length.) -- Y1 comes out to 0.0373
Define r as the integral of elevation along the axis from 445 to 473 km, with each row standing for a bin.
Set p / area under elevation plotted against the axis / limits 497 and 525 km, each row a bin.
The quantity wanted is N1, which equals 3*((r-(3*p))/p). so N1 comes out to -5.87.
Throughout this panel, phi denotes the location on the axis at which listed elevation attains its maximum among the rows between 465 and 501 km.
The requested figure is 483.0 km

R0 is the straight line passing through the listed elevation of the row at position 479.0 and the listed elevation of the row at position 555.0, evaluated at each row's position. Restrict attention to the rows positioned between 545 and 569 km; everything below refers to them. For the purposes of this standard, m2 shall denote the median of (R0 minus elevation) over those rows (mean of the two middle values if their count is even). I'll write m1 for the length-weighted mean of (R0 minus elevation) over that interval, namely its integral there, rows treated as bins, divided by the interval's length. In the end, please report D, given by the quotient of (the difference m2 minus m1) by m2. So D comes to -0.20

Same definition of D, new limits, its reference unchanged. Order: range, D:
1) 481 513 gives 0.17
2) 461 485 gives 0.03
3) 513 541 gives 0.07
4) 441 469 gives 0.46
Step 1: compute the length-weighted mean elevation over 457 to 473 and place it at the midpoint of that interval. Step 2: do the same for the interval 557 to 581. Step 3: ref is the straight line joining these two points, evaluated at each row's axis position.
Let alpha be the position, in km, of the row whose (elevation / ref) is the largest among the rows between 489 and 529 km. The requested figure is 491.0 km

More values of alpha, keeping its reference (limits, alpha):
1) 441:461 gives 443.0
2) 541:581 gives 567.0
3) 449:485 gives 451.0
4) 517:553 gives 539.0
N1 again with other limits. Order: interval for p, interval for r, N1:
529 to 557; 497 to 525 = -6.06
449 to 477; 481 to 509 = -6.04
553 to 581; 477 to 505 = -6.04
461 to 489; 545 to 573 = -5.99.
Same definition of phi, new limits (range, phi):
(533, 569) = 567.0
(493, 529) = 499.0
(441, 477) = 443.0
